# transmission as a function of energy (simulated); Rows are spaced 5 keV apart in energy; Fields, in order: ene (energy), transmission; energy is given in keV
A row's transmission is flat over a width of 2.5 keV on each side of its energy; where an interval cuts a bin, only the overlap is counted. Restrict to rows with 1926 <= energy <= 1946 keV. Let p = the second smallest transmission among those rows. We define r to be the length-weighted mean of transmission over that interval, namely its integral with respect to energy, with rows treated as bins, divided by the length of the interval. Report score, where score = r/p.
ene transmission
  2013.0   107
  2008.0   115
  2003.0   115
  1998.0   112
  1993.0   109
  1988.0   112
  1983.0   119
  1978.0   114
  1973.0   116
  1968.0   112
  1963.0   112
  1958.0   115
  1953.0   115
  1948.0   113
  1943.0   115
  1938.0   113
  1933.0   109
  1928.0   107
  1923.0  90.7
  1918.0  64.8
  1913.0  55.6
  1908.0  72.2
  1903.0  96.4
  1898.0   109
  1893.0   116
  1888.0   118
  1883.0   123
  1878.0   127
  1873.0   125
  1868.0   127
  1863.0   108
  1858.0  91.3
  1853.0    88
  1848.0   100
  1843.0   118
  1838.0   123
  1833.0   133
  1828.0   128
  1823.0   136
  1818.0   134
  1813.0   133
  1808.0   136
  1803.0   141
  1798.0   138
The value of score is 1.02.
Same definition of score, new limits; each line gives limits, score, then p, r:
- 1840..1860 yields 1.10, 91.3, 100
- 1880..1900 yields 1.01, 116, 117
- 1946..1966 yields 1.01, 113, 114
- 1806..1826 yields 1.00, 134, 135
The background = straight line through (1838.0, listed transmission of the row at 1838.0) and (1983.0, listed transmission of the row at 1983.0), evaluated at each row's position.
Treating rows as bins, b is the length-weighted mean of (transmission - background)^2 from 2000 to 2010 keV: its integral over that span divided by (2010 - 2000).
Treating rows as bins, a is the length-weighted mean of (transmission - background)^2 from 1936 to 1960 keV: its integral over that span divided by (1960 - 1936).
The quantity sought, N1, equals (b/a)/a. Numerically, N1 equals 0.01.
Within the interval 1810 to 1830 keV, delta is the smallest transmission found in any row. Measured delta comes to 128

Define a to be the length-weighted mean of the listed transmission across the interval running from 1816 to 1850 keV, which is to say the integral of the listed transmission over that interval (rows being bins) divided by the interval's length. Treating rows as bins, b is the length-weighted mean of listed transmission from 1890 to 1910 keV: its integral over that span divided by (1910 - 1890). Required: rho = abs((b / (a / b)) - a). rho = 45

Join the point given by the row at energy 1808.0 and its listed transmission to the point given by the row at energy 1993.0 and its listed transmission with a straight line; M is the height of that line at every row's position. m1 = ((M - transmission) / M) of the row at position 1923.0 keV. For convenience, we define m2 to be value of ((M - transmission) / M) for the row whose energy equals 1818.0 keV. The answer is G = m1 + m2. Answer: 0.24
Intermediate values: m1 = 0.24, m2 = 0.004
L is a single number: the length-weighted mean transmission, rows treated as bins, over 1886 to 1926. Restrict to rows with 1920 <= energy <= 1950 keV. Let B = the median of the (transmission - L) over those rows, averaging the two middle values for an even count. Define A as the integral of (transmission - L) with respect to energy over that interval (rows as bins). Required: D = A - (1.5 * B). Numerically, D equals 477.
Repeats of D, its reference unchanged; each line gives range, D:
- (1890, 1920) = -101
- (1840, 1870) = 433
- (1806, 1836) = 1223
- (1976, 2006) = 665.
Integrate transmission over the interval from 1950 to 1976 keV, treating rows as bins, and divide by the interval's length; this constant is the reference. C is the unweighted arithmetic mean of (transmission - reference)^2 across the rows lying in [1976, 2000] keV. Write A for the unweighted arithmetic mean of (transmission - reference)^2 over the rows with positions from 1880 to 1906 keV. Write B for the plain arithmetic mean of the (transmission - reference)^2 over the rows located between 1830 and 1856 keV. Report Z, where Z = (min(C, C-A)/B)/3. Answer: -0.1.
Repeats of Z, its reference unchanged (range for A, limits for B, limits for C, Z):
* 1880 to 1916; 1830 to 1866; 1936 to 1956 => -1.0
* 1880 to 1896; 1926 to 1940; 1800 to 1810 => 7.7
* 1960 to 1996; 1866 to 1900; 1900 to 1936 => 4.8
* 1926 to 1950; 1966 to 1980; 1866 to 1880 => 17.3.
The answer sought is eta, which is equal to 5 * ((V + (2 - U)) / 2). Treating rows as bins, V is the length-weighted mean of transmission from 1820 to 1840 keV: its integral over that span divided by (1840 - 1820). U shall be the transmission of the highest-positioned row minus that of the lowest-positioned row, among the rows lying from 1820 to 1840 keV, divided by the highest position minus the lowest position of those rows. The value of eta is 333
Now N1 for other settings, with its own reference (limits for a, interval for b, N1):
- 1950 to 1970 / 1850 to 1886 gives 0.22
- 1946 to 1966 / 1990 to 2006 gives 0.03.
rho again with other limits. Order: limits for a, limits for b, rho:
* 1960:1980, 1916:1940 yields 30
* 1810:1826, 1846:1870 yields 56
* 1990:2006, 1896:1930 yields 49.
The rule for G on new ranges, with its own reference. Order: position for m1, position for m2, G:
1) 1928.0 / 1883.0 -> 0.11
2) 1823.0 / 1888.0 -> 0.03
